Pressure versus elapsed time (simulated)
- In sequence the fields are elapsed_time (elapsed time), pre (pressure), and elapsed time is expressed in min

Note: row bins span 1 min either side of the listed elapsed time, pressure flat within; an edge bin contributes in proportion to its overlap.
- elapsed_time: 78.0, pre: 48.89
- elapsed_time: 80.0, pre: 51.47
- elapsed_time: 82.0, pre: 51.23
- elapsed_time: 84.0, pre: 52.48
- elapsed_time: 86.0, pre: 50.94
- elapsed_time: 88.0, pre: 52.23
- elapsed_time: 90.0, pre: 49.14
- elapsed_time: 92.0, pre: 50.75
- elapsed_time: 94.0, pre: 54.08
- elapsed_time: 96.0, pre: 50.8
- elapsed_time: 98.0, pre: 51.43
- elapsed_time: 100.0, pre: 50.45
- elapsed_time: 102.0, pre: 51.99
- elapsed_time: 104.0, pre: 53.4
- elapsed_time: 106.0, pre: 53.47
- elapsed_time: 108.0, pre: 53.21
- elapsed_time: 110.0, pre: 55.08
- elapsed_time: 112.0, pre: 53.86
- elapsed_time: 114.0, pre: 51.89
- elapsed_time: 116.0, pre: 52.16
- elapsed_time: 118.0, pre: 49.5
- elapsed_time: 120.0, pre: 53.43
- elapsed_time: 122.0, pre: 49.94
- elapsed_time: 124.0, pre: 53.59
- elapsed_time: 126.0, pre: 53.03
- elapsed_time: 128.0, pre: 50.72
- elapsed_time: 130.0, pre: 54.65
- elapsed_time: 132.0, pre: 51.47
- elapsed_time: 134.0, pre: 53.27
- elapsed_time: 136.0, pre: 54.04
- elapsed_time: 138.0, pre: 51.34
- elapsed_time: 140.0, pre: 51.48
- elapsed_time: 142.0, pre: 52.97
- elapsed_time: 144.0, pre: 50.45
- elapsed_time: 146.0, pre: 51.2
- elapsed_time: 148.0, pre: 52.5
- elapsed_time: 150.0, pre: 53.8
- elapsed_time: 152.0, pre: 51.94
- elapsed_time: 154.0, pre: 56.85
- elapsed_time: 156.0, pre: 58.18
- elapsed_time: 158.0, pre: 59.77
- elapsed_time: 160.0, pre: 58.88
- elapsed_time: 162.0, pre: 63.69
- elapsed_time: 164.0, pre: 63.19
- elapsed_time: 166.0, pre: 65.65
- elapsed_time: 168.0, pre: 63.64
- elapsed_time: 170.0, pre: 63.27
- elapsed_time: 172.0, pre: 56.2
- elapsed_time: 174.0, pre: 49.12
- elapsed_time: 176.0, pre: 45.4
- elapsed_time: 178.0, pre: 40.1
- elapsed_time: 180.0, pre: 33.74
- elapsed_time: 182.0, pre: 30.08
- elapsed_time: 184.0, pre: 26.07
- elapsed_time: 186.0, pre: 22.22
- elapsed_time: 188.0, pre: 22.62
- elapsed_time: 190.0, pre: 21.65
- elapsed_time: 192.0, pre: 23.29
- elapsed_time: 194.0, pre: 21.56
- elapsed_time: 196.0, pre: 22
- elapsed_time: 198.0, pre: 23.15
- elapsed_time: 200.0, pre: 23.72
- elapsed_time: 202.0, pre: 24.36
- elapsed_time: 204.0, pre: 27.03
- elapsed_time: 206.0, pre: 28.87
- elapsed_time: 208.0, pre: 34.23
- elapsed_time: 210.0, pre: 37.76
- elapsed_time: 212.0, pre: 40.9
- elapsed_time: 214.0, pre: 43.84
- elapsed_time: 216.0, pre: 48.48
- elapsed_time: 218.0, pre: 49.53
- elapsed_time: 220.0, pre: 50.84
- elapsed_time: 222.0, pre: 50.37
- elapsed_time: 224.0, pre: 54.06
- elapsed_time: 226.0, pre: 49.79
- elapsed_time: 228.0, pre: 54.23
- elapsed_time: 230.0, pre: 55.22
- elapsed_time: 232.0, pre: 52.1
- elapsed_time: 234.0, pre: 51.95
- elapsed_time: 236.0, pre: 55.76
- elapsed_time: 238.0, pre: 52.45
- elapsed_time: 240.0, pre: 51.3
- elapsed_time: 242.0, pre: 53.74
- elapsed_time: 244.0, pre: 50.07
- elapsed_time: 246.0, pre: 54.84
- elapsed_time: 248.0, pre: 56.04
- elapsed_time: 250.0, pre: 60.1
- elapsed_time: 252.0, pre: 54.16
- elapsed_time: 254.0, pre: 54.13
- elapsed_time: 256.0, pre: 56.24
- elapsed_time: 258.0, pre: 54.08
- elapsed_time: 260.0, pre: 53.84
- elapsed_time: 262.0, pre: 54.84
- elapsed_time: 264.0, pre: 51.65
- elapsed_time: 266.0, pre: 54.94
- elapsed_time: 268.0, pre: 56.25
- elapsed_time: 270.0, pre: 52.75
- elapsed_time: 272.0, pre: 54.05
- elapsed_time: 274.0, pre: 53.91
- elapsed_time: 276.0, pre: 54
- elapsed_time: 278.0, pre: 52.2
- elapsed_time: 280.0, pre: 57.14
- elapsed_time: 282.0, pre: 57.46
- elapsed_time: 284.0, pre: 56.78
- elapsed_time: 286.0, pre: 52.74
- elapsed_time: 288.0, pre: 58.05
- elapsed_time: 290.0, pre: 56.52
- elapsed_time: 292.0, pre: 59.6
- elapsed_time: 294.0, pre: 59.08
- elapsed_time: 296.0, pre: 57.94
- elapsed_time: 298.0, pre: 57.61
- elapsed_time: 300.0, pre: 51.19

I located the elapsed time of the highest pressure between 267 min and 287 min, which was 282.0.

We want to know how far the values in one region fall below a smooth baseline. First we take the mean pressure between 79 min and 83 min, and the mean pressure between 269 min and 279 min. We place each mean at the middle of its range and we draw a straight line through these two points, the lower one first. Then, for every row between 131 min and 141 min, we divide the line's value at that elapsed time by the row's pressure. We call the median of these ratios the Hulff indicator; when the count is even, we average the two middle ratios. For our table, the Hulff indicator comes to 1.01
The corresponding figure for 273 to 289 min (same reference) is 0.97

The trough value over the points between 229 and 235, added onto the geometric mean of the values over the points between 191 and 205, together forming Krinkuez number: 75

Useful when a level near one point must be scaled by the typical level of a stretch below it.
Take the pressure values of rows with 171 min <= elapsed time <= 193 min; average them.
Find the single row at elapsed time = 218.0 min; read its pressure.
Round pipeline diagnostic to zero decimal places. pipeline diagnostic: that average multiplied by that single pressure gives 1668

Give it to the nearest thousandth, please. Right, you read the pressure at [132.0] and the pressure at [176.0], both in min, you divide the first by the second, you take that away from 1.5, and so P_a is 0.366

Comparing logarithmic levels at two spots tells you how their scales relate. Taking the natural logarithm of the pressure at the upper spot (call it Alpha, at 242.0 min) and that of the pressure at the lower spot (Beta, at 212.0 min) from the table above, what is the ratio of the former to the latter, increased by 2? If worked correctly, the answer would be 3.07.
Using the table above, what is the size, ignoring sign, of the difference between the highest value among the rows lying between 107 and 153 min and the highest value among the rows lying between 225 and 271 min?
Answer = 5.0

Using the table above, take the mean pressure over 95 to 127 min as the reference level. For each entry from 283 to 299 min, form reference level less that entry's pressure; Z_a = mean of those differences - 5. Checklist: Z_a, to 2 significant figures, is -10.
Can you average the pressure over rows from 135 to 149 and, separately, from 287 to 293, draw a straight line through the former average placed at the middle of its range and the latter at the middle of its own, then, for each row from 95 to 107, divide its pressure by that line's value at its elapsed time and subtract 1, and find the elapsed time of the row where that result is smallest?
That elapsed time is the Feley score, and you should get 100.0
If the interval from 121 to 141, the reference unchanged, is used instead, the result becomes 122.0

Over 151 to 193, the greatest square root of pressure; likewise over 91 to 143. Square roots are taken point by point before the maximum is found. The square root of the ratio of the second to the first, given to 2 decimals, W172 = 0.96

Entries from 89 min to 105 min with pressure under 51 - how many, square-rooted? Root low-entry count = 2.0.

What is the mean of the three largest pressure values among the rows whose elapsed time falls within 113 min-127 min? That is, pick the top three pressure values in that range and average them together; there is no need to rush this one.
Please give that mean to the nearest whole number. 53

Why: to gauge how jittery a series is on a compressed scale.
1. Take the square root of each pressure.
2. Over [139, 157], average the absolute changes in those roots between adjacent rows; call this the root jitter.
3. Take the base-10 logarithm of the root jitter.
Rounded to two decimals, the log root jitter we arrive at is -0.88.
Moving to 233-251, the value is -0.68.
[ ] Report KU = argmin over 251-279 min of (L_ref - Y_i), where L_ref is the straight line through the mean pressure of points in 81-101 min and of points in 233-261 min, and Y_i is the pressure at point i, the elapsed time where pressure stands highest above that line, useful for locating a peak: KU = 256.0 min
